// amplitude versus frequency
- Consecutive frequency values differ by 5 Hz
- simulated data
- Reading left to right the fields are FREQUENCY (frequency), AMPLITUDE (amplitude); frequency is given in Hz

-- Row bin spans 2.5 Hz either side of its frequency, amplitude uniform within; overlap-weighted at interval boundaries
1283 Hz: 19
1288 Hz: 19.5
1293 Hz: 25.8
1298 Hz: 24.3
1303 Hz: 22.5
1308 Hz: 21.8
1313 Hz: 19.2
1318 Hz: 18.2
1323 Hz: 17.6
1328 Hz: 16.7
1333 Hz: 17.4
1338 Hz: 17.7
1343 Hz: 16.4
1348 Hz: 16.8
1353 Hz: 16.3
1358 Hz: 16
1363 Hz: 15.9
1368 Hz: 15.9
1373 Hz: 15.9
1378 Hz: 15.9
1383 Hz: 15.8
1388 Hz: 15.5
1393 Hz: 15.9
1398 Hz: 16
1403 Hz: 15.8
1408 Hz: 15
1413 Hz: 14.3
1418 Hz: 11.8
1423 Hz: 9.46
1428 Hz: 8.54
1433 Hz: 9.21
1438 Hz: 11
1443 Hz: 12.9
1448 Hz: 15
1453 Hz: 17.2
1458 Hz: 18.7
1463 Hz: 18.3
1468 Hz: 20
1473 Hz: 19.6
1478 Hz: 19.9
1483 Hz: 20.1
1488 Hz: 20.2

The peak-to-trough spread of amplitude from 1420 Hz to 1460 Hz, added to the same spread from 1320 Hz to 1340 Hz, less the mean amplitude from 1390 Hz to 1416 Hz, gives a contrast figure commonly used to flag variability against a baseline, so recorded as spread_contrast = -4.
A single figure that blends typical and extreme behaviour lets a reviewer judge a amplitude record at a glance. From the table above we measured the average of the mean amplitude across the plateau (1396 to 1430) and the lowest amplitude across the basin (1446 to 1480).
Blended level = 14.0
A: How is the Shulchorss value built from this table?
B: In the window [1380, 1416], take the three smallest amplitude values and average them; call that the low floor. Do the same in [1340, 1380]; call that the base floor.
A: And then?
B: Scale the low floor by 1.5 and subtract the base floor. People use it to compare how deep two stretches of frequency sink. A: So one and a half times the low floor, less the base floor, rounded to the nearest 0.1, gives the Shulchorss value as 6.5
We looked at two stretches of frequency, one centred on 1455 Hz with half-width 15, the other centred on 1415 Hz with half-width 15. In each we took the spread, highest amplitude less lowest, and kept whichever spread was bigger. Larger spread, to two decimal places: 7.26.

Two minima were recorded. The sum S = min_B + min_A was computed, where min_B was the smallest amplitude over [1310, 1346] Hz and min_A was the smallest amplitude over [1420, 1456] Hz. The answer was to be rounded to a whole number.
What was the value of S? 25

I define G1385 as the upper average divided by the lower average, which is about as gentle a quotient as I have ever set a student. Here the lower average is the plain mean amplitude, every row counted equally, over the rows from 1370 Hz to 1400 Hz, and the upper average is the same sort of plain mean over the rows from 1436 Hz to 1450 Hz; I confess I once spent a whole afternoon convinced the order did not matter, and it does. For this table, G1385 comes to 0.82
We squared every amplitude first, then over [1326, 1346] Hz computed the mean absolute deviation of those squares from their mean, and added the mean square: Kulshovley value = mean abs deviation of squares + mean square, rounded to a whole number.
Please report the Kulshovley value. 308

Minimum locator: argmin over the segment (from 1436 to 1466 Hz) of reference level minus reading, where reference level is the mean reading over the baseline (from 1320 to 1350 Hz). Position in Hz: 1458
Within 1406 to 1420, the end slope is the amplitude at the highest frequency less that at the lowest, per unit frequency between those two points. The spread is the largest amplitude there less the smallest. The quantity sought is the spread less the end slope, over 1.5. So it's 2.3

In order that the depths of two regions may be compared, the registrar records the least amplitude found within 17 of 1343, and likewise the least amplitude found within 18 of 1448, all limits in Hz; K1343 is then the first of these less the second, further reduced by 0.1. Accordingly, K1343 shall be 7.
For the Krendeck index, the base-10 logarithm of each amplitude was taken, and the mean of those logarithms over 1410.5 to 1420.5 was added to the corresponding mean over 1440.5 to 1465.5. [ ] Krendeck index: 2.32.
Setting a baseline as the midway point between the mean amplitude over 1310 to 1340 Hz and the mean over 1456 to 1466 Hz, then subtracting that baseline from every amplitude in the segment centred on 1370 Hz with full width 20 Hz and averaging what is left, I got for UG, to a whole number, -2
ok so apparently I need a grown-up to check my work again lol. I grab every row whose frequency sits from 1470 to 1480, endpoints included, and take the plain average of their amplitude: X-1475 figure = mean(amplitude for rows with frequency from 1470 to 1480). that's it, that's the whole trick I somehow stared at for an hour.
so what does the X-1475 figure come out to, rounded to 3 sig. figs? 19.8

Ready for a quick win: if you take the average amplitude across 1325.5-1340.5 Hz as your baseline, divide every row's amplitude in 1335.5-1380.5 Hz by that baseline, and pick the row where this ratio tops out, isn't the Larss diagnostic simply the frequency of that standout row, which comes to 1338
